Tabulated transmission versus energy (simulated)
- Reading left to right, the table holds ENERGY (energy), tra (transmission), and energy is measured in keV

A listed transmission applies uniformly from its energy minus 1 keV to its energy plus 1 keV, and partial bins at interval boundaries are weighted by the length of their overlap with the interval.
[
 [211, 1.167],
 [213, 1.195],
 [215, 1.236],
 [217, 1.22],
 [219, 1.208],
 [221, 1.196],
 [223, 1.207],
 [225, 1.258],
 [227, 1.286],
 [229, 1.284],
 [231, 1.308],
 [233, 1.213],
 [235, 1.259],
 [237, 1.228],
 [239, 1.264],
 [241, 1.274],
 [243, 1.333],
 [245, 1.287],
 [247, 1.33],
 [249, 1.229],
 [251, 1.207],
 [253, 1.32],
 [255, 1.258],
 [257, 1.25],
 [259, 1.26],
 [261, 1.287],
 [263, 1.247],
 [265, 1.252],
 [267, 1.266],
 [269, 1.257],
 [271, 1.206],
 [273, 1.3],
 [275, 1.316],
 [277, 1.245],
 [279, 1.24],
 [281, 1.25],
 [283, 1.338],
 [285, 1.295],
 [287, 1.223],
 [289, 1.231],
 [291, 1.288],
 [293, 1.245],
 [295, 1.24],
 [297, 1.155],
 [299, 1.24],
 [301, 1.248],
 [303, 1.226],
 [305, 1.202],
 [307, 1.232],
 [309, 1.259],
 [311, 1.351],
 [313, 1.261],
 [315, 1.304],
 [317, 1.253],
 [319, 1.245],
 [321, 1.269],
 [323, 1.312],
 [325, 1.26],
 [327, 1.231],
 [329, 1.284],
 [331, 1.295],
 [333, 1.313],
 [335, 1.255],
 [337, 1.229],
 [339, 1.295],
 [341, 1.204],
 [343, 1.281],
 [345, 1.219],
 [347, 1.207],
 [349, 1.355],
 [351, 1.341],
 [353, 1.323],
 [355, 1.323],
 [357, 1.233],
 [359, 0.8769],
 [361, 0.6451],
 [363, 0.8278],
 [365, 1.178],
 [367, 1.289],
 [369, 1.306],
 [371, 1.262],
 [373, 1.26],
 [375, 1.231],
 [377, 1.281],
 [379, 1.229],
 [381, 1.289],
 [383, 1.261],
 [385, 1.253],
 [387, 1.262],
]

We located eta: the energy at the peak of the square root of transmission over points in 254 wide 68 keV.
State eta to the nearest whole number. 283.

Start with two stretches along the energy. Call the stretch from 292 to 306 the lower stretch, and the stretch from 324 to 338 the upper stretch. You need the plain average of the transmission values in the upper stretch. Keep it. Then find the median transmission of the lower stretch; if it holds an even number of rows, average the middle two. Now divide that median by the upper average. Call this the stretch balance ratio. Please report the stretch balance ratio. 0.98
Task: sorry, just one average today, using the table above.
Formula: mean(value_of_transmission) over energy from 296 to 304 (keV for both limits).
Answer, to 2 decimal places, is 1.22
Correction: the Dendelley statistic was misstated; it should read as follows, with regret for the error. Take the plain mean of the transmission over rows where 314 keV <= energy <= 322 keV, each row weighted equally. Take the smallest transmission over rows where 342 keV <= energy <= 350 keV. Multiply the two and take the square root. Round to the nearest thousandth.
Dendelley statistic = 1.237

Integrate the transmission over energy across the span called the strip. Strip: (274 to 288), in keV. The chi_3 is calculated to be 17.8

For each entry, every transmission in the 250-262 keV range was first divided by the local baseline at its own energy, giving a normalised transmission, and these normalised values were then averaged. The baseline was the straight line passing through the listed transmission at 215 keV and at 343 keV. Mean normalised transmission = 1.011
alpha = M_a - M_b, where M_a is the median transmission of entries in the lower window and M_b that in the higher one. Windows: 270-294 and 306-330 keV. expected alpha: -0.013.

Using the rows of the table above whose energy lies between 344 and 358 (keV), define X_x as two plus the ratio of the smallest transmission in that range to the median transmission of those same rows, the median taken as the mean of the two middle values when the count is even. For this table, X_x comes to 2.91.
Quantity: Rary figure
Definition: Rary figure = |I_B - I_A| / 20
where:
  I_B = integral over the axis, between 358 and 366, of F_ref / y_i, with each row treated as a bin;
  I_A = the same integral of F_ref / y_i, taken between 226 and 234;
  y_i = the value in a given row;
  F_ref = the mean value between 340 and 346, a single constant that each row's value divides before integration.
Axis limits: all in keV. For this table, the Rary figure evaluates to 0.198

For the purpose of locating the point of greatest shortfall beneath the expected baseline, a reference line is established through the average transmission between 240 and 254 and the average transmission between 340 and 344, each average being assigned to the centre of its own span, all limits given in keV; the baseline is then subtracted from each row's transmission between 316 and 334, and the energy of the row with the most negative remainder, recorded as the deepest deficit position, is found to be 327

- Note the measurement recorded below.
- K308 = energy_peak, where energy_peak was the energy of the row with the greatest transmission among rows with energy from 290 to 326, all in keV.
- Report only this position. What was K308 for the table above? 311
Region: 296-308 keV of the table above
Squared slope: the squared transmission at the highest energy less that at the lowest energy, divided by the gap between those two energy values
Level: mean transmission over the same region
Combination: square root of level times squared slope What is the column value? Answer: 0.15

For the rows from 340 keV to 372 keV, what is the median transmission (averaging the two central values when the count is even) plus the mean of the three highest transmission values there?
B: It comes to 2.59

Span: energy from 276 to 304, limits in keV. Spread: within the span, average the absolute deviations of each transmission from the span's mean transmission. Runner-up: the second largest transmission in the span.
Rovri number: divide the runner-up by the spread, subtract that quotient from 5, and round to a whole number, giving -45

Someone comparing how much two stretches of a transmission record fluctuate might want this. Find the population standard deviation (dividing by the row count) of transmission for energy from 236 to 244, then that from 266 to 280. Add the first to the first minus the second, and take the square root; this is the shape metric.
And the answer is 0.20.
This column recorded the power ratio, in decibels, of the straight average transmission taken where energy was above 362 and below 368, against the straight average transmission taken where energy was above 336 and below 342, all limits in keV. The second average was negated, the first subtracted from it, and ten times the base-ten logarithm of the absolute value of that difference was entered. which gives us 3.69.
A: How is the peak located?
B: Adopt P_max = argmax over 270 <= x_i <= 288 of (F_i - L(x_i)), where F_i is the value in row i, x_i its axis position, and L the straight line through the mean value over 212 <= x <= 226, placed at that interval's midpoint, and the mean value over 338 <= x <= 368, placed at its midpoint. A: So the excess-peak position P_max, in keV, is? 283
